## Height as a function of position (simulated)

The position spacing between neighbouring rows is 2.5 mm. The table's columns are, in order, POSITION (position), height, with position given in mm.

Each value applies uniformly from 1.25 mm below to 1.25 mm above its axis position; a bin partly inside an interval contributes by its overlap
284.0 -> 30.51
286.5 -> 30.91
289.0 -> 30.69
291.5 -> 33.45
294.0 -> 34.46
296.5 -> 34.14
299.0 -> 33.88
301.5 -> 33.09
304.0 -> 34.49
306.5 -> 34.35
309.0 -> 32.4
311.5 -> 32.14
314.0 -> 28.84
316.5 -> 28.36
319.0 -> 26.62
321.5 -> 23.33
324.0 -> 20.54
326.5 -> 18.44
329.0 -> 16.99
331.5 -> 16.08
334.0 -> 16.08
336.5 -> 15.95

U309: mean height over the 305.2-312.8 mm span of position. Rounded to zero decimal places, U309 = 33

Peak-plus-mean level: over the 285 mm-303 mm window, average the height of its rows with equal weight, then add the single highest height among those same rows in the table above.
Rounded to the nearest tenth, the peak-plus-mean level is 67.4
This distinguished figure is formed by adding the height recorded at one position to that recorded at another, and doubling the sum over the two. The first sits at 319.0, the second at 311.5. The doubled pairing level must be 118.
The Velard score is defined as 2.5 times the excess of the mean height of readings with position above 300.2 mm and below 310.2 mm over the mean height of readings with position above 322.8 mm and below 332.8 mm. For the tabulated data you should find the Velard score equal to 39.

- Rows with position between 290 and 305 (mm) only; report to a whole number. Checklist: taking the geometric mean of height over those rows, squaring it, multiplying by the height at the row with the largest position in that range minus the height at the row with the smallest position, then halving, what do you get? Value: 598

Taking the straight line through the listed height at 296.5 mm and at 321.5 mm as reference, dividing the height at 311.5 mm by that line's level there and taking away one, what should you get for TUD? 0.16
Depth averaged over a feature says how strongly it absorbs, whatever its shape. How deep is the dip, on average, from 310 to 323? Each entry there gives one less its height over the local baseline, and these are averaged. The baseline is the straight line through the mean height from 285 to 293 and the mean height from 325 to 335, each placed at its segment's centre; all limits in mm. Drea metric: -0.27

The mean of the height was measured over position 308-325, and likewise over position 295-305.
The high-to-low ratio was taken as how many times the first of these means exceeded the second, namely 0.81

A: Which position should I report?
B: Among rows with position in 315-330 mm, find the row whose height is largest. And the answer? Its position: 316.5 mm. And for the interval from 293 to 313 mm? 304.0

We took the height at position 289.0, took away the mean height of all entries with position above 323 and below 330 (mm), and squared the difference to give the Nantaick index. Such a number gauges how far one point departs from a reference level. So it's 145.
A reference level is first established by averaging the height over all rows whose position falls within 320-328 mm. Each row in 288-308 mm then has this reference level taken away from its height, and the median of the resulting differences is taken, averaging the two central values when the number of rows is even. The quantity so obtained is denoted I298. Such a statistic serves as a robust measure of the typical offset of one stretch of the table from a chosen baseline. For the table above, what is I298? 13.2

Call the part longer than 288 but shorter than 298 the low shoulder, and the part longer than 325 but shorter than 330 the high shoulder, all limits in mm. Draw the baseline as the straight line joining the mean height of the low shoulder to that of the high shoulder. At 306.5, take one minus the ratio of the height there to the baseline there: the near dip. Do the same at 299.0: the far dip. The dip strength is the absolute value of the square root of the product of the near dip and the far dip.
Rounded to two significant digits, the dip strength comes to 0.17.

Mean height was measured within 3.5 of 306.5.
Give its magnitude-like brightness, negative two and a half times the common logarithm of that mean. -3.821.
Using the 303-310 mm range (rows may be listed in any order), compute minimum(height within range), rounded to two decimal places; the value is 32.40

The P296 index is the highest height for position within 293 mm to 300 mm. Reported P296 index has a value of 34.46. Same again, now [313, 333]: 28.84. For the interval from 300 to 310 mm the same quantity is 34.49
